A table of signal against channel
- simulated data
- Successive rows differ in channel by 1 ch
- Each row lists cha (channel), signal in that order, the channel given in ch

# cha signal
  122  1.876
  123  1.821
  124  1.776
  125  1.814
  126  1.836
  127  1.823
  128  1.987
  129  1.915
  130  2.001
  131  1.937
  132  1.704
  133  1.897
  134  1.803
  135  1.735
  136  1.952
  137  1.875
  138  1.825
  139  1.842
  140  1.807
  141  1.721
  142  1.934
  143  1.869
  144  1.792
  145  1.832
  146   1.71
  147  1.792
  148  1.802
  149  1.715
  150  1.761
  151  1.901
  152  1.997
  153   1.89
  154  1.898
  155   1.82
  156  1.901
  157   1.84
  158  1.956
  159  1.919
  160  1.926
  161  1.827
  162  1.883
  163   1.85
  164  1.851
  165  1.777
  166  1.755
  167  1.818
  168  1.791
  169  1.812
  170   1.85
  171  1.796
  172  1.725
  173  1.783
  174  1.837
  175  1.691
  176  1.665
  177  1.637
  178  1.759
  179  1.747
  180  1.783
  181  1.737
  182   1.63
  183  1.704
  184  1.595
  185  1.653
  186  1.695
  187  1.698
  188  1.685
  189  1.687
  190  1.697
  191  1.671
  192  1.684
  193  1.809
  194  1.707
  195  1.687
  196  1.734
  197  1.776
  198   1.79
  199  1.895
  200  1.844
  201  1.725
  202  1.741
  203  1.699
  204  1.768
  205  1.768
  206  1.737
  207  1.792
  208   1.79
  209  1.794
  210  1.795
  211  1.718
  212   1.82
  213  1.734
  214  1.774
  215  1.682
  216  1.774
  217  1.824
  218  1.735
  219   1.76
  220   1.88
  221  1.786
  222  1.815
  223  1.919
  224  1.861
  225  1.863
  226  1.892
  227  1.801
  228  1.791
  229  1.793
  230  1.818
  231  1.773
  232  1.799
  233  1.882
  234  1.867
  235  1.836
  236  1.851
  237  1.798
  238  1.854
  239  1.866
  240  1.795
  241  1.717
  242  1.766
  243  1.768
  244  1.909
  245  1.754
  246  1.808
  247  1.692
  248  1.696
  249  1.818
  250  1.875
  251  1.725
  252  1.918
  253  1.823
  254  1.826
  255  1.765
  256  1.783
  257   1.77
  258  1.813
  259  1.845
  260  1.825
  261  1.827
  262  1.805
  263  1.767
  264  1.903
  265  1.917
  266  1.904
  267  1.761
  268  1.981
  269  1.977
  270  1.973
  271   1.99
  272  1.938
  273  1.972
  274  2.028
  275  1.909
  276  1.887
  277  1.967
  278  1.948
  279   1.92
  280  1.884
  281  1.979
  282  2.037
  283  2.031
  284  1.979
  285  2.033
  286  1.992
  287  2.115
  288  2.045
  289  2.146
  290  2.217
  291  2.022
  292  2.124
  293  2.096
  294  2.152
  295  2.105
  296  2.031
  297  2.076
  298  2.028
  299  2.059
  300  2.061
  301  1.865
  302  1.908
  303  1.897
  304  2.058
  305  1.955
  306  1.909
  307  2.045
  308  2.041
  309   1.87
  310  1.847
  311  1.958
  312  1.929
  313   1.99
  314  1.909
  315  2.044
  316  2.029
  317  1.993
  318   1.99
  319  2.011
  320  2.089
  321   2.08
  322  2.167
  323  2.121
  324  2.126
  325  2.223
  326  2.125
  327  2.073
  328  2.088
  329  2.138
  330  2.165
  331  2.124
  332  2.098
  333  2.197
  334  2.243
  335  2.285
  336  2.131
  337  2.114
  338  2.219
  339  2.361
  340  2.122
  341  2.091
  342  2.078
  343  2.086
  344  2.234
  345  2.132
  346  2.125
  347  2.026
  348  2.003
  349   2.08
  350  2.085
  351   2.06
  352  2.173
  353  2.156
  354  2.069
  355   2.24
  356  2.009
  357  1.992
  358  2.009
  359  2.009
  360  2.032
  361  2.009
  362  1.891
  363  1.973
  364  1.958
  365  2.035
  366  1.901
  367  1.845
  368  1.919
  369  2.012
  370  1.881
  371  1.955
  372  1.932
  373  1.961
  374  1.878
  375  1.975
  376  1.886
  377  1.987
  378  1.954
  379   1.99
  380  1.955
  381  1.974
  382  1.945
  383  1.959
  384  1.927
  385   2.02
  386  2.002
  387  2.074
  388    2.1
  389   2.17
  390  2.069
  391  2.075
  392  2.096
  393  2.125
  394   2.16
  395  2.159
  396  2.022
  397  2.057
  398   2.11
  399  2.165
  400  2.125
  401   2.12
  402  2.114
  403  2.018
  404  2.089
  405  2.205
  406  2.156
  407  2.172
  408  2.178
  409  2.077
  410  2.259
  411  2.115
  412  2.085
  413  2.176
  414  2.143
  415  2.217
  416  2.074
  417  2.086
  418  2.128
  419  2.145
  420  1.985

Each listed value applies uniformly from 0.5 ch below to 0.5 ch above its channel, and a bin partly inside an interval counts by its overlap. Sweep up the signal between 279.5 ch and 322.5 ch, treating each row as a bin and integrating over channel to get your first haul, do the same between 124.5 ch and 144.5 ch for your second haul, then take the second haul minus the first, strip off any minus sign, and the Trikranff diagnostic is 50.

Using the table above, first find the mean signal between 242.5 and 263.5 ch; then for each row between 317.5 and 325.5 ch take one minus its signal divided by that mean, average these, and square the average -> 0.0278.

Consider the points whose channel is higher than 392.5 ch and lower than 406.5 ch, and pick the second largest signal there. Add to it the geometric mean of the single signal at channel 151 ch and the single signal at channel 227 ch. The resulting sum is 4.02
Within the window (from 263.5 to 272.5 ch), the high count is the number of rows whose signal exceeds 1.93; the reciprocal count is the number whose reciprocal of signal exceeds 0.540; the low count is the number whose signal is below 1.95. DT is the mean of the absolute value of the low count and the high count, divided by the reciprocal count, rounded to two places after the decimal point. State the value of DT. 5.00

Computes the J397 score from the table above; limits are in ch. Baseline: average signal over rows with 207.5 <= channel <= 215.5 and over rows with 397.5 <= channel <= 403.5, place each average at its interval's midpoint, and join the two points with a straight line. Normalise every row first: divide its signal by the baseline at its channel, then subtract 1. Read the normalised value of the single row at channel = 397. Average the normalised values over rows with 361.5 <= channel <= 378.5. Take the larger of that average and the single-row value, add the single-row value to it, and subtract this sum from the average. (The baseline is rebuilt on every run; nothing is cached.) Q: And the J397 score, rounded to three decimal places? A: -0.013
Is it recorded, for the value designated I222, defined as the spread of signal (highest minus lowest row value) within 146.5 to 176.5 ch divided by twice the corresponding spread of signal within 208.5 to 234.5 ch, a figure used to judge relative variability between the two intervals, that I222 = 0.700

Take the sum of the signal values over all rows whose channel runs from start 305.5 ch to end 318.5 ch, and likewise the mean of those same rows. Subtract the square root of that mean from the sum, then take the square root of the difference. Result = 4.91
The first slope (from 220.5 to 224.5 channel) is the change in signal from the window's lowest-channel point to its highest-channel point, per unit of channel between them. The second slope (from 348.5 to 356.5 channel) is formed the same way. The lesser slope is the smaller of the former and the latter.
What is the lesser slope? -0.01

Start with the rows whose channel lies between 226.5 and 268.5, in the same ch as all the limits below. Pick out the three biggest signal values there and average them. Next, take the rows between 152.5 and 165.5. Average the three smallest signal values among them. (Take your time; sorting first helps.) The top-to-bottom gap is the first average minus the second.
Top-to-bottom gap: 0.1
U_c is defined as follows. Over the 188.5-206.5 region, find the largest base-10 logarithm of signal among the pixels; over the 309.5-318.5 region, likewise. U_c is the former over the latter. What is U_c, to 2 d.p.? 0.89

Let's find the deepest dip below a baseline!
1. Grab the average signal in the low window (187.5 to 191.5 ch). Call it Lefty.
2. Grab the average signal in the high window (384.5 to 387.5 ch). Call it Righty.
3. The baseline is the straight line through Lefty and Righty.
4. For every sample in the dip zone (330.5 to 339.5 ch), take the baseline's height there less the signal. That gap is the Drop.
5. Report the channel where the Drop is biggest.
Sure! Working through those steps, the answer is 332 ch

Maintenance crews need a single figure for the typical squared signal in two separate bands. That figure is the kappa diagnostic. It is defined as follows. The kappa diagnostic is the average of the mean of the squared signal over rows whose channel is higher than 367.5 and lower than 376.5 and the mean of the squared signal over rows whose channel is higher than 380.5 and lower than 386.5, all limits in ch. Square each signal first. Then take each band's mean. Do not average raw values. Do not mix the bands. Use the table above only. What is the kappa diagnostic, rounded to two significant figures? 3.8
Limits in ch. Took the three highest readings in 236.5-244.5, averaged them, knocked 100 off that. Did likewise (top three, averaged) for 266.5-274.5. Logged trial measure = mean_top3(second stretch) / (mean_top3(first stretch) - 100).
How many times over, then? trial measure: -0.0204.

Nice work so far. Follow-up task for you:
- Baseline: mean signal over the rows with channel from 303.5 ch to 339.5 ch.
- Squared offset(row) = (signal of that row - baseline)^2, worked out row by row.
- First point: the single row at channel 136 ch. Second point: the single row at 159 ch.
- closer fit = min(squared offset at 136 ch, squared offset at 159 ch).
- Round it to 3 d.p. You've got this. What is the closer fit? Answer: 0.015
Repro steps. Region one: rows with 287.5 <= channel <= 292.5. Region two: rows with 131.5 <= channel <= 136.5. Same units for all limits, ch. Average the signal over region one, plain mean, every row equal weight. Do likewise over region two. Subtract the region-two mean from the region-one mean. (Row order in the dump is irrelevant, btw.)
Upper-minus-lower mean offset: 0.29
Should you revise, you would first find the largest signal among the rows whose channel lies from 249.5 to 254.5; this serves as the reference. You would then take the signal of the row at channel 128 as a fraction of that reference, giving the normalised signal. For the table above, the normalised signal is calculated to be 1.04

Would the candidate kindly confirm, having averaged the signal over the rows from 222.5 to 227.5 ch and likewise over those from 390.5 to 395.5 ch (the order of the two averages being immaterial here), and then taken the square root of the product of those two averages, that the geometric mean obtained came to 1.99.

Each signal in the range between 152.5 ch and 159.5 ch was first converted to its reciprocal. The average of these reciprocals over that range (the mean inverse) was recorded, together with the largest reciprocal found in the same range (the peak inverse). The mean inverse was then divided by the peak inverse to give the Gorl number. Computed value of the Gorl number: 0.964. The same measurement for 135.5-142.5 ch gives 0.931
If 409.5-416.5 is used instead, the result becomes 0.964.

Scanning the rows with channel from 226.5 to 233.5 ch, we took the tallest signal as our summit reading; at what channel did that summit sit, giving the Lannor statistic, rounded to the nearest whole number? 233 ch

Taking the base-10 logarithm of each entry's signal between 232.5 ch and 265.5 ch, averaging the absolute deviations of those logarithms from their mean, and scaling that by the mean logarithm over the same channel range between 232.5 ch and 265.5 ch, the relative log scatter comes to 0.045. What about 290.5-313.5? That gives 0.056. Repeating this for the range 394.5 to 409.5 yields 0.028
